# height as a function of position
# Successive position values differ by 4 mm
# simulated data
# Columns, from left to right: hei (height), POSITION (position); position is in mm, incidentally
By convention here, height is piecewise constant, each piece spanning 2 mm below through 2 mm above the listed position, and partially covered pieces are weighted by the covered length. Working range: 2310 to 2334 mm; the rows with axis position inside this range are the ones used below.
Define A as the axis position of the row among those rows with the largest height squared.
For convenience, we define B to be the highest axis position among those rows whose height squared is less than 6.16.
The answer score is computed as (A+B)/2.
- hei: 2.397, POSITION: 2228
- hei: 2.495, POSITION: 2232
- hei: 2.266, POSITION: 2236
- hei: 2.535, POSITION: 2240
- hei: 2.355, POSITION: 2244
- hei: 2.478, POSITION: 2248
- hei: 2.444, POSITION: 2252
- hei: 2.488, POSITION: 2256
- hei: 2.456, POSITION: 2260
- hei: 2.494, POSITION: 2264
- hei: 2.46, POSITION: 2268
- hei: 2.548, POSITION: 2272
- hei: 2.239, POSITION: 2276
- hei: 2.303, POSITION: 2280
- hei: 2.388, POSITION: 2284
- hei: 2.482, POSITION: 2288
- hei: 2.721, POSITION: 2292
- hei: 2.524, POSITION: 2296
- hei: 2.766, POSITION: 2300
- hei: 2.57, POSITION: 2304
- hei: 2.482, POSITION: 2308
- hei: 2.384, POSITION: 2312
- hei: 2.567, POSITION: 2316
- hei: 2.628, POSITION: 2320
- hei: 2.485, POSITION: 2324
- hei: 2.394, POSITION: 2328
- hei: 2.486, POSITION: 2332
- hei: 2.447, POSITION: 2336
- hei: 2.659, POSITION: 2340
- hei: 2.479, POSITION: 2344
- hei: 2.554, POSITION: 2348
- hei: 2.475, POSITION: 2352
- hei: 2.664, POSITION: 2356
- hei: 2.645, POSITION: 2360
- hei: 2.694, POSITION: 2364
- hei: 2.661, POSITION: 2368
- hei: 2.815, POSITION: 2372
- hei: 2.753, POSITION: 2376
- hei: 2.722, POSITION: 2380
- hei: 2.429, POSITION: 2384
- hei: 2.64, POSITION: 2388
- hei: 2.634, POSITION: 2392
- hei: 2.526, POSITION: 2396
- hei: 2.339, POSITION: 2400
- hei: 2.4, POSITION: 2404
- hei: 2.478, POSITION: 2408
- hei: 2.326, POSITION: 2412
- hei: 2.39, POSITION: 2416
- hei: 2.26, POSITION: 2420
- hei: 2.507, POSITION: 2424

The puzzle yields 2324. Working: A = 2320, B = 2328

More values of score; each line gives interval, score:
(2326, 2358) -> 2354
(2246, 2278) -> 2274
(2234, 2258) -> 2246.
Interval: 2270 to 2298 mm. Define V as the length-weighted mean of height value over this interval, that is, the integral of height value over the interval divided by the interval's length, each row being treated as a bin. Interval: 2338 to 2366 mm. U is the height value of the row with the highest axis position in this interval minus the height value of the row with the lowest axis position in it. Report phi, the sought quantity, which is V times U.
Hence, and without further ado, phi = 0.1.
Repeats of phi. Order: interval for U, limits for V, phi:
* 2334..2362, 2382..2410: 0.5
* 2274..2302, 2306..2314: 1.3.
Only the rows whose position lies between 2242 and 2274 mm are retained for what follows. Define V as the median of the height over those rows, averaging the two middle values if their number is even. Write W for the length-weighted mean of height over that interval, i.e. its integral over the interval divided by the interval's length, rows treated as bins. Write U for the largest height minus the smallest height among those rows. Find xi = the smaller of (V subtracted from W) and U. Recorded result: -0.004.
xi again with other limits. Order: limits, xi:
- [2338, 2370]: -0.048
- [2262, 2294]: -0.017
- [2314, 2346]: 0.033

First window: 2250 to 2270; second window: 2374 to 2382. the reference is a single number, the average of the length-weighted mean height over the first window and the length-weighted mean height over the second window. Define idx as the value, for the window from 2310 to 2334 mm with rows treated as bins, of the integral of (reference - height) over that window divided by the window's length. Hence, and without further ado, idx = 0.11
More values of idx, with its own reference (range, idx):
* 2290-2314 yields 0.03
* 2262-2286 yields 0.20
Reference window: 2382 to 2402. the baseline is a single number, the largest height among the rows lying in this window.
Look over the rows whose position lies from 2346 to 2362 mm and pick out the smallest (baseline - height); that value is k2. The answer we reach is -0.02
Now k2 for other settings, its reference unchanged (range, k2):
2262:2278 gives 0.09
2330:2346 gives -0.02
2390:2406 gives 0.01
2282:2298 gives -0.08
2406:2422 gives 0.16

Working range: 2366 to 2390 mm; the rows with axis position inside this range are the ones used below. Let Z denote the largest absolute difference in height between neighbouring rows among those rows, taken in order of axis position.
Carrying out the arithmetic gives 0.293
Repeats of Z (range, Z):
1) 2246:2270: 0.044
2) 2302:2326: 0.183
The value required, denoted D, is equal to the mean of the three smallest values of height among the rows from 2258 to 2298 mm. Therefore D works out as 2.31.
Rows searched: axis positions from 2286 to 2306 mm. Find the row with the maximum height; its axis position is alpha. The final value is 2300 mm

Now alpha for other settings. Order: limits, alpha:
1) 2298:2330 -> 2300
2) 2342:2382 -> 2372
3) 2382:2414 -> 2388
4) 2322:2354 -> 2340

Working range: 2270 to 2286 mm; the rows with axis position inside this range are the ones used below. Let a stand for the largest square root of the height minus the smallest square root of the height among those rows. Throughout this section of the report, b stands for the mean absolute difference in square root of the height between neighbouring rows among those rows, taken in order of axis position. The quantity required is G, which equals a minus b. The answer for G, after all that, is 0.05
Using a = 0.10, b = 0.050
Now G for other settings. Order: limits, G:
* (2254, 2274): 0.01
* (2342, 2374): 0.08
